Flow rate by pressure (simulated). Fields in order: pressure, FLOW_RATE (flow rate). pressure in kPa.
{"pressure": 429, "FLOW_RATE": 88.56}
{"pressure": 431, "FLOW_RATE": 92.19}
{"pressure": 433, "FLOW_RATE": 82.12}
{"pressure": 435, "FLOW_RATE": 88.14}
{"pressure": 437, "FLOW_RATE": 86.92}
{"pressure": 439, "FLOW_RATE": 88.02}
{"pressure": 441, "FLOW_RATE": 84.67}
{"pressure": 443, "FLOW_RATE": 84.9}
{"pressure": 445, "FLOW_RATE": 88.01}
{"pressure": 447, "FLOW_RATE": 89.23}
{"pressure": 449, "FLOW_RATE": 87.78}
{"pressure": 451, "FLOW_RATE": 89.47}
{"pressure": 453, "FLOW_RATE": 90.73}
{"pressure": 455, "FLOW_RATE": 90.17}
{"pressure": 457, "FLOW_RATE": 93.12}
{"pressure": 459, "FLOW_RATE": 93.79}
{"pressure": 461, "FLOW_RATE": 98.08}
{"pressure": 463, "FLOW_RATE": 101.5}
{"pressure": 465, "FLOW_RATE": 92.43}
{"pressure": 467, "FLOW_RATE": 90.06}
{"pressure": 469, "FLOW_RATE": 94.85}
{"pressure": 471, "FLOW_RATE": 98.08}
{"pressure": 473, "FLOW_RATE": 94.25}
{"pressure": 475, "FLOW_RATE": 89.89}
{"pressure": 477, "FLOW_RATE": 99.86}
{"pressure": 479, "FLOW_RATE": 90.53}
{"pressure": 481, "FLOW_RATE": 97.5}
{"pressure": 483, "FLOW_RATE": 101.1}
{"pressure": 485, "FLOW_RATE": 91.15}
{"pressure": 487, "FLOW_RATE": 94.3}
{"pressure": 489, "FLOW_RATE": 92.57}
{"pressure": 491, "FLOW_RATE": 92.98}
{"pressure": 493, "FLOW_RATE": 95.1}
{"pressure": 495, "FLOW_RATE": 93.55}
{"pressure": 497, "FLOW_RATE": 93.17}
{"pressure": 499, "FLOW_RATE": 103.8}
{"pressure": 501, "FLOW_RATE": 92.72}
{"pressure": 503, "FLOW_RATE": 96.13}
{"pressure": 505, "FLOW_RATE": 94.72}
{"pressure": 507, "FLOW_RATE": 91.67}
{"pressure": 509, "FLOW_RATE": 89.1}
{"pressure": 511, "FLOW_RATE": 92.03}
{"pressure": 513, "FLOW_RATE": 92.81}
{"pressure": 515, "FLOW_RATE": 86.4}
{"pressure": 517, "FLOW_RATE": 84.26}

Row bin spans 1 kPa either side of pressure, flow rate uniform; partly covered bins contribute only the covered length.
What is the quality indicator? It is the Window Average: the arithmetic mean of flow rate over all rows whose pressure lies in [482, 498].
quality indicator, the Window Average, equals 94.2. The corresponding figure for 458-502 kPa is 95.1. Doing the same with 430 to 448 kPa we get 87.1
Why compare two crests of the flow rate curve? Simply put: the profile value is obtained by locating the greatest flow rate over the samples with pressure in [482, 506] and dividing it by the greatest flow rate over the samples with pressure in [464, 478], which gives 1.04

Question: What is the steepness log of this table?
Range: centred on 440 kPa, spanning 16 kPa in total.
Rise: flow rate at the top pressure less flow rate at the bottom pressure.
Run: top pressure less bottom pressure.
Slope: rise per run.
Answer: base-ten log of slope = -0.3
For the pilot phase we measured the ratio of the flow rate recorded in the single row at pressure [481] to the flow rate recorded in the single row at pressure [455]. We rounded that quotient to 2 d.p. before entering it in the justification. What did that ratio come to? 1.08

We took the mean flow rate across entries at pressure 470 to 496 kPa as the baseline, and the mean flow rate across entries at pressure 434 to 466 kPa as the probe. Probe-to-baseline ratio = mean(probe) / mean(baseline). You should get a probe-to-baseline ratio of 0.96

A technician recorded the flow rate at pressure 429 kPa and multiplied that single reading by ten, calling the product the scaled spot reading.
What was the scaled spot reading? 886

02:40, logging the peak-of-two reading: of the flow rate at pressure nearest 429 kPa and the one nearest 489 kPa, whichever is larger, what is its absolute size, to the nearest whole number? 93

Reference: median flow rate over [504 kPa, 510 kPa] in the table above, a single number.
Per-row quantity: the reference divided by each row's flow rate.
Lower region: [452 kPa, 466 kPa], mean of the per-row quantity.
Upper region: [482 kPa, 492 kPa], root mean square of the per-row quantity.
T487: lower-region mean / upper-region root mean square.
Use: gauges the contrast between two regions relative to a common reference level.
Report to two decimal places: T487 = 1.00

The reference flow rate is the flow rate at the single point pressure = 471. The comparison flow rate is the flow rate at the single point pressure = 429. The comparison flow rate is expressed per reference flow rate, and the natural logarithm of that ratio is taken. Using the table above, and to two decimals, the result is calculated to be -0.10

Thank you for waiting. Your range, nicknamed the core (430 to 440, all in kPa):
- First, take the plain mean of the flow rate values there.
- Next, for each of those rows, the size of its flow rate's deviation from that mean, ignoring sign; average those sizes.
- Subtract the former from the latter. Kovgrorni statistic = -85.1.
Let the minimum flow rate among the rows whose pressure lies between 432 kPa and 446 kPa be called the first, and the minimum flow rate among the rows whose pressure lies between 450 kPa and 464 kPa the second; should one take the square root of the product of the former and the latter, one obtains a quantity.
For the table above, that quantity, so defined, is 86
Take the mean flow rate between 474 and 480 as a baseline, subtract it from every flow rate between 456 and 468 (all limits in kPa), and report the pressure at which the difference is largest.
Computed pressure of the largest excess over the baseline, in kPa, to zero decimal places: 463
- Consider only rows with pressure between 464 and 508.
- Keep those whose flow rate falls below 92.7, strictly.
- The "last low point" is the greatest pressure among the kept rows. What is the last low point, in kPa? 507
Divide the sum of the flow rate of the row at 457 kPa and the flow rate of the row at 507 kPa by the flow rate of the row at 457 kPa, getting 1.98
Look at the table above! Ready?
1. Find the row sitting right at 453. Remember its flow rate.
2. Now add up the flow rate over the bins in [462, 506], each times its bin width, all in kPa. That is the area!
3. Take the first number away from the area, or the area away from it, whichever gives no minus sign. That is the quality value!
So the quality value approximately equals 4090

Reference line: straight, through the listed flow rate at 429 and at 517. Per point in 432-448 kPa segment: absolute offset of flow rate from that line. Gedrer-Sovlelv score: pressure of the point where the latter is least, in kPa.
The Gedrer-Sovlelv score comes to 439 kPa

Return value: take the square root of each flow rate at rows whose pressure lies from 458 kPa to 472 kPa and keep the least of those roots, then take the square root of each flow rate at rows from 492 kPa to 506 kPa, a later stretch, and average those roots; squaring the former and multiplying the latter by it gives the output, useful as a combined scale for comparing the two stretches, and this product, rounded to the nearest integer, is 880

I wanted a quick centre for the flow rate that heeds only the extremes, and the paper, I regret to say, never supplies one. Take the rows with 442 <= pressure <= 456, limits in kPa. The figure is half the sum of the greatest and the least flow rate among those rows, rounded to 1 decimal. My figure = 87.8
